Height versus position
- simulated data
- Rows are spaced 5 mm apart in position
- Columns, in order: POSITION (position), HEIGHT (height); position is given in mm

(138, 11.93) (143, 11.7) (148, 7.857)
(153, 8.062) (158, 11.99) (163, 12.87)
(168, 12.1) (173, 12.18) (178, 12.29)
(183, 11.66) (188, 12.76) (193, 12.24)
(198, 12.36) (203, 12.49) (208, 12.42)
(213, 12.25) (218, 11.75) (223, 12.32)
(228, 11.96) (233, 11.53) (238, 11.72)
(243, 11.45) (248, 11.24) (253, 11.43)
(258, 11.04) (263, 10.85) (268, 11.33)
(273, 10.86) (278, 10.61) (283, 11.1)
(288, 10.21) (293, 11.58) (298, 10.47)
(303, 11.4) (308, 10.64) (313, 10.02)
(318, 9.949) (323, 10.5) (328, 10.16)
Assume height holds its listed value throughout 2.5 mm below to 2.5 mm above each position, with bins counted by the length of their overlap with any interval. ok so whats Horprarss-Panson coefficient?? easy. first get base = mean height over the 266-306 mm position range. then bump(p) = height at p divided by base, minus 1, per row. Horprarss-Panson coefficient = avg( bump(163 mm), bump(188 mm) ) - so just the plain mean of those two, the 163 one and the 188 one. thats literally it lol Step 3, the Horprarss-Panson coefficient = 0.17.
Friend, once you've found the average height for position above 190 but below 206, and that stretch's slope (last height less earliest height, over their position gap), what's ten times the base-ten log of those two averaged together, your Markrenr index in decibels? 7.92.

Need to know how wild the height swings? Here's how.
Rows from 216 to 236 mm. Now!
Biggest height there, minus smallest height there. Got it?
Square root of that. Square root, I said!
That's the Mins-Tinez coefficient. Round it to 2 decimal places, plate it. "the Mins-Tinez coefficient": 0.89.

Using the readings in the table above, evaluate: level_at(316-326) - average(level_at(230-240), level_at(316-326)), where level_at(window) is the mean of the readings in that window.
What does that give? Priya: -0.7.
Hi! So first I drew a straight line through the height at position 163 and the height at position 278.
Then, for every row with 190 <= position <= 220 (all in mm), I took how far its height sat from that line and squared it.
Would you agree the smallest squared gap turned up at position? 218 mm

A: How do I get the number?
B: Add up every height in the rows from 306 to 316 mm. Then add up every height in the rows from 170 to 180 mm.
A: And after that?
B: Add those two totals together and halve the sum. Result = 22.6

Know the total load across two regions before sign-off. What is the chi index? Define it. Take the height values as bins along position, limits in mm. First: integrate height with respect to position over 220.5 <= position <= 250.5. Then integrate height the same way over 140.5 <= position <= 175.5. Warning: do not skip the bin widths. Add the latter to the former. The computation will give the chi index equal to 735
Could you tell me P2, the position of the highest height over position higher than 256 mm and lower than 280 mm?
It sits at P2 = 268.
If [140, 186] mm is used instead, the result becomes 163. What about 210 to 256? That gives 223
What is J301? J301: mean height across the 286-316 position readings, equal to 10.7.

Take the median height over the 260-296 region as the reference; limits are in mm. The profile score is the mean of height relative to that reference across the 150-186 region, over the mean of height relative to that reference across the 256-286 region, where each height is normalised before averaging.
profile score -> 1.06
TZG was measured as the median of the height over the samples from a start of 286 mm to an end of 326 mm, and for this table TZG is 10.5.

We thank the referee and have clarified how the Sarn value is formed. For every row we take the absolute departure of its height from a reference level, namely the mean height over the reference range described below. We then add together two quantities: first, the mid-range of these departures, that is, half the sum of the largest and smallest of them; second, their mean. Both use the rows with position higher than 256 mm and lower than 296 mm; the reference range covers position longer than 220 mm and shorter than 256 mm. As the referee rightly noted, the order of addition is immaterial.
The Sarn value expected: 1.5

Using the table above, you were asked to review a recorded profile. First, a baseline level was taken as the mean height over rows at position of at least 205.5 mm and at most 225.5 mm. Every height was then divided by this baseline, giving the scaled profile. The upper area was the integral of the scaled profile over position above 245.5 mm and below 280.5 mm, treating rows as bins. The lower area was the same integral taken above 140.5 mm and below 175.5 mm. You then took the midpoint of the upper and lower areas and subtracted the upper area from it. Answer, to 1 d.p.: -0.1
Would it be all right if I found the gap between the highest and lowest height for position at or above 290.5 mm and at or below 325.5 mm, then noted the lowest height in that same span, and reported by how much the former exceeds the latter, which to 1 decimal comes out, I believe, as -8.3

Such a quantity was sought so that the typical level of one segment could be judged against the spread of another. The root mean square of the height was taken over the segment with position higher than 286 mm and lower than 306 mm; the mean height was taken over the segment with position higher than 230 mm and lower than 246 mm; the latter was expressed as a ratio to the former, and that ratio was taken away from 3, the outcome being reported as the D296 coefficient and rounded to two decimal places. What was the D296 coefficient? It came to 1.94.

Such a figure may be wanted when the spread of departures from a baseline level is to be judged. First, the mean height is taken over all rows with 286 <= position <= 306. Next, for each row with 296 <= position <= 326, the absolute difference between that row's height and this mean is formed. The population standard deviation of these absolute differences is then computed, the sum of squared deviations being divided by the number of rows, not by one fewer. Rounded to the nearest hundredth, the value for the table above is 0.26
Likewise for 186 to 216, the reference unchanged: 0.18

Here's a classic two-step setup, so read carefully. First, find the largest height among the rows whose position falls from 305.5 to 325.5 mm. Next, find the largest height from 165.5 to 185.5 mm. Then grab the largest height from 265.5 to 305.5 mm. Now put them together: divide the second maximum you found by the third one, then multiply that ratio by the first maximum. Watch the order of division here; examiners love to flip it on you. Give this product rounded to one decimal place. 11.3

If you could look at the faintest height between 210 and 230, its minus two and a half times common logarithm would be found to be -2.68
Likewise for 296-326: -2.49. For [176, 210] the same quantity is -2.67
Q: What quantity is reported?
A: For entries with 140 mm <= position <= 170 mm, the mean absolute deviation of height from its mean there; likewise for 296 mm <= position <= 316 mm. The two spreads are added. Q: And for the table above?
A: 2.3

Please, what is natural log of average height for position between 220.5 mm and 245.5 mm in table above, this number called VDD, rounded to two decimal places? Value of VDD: 2.47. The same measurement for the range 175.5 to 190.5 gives 2.50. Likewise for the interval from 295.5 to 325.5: 2.35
